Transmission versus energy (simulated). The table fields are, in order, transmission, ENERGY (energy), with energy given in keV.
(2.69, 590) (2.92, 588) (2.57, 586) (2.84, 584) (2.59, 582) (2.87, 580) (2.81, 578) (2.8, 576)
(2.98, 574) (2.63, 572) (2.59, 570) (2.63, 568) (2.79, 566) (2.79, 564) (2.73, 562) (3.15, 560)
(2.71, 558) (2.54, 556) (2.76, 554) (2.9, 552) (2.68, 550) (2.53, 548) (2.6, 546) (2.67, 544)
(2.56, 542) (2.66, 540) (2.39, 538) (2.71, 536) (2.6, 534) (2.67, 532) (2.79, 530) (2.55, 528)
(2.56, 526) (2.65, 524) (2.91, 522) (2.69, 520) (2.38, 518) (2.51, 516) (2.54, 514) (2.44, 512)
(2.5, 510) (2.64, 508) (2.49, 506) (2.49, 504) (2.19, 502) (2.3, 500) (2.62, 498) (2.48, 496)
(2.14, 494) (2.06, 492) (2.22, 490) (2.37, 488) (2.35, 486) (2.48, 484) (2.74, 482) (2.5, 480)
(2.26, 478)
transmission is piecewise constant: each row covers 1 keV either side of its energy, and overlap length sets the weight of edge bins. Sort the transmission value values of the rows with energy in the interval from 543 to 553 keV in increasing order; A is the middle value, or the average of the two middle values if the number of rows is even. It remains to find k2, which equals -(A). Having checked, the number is -2.67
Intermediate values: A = 2.67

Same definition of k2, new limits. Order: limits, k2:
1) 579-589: -2.84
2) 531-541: -2.66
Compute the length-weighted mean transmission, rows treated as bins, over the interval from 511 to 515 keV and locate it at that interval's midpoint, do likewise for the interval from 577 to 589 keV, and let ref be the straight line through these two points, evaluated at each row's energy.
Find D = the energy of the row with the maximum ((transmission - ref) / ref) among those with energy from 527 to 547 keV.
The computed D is 530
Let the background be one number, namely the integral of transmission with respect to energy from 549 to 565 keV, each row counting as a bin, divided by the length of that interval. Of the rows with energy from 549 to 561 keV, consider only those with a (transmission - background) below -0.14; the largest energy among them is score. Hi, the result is 556 keV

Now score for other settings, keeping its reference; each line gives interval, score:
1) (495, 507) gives 506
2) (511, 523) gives 518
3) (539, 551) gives 548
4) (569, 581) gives 572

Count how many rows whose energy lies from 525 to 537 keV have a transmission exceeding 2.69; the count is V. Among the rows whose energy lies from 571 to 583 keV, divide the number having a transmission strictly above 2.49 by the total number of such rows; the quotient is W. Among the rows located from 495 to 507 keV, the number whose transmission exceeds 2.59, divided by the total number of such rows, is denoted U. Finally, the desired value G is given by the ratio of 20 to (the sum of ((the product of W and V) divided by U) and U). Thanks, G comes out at 2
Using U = 0.2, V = 2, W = 1.00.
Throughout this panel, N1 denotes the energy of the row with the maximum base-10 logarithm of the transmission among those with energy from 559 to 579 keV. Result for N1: 560 keV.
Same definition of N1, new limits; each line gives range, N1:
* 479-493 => 482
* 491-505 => 498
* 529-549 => 530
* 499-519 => 508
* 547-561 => 560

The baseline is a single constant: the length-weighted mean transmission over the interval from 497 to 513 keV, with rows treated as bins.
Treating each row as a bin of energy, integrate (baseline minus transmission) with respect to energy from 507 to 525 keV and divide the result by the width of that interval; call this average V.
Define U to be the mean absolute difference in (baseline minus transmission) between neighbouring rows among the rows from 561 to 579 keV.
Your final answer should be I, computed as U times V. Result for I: -0.01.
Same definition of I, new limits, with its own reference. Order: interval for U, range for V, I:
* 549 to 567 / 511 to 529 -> -0.03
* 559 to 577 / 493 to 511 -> 0.00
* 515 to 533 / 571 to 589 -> -0.06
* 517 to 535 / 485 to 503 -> 0.03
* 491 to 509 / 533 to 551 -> -0.03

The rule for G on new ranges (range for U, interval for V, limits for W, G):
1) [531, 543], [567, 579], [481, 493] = 14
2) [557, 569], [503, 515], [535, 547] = 20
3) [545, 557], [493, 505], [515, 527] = 30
